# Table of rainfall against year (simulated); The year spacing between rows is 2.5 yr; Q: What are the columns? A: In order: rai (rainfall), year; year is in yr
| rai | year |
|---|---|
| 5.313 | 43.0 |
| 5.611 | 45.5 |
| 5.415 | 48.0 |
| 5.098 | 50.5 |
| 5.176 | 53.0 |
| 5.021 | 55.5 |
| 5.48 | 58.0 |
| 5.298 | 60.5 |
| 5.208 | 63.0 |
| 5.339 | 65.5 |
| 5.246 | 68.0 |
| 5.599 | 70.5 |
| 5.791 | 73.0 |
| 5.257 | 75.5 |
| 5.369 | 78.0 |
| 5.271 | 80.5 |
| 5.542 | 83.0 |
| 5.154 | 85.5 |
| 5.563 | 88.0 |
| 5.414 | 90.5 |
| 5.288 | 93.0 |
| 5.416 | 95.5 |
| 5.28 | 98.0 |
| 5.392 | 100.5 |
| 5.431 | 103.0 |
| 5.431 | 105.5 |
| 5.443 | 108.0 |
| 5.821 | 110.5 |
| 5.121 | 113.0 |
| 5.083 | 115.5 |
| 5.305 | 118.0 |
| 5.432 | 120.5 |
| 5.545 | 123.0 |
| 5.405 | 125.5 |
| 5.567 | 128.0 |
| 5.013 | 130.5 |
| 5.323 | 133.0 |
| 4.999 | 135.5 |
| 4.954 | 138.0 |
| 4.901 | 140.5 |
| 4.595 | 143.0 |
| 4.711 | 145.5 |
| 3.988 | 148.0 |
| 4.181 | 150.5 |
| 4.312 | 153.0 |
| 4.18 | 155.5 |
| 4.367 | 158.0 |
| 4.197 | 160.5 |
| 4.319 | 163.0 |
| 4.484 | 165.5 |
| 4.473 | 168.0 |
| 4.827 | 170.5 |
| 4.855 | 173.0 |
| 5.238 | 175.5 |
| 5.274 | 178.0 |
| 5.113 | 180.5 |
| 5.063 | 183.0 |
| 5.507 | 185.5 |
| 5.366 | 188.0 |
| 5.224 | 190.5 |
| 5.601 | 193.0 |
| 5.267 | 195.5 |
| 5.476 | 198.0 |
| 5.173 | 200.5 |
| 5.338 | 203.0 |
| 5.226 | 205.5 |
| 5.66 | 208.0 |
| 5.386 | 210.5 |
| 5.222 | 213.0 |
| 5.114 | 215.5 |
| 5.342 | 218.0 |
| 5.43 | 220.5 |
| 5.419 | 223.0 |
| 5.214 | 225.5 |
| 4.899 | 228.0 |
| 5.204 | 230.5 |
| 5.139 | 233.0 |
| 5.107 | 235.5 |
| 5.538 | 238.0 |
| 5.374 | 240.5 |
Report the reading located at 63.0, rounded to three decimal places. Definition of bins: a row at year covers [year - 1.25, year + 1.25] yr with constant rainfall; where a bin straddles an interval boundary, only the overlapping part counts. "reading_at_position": 5.208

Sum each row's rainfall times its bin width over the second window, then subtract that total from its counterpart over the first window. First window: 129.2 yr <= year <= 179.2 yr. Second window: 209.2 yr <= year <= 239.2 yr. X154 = 75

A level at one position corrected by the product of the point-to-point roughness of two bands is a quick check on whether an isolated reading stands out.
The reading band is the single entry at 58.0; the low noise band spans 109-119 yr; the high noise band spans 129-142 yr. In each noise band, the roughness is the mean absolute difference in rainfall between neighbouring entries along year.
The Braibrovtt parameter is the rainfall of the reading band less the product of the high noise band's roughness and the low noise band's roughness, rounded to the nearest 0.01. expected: 5.42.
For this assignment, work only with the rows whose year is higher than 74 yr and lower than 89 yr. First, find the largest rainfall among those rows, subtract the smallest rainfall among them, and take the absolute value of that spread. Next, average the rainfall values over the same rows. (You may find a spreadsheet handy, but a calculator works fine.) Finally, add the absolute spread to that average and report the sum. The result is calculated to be 5.77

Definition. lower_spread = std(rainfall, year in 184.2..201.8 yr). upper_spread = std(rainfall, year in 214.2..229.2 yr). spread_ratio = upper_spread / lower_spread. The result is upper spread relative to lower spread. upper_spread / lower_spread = 1.3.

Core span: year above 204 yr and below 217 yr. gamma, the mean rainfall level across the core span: 5.32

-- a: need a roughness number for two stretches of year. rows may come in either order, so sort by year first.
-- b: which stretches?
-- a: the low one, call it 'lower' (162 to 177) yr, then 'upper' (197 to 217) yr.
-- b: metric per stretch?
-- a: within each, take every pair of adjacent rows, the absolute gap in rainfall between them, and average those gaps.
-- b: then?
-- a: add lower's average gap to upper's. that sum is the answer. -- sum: 0.41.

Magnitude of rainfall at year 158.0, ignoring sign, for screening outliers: 4.37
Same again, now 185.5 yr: 5.51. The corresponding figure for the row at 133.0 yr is 5.32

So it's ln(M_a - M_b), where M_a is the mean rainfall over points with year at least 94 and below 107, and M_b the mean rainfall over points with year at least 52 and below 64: -1.9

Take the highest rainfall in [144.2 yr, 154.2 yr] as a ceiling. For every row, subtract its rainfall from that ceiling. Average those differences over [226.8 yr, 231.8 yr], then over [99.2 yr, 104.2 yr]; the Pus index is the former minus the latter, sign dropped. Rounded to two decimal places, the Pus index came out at 0.36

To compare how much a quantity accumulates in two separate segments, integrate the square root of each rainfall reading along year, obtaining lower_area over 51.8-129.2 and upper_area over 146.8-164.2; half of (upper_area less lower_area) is -72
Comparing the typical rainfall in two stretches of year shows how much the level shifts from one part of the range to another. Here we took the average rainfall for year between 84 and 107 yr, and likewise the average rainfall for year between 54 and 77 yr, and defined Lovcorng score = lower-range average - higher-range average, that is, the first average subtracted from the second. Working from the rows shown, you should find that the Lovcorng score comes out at 0.0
